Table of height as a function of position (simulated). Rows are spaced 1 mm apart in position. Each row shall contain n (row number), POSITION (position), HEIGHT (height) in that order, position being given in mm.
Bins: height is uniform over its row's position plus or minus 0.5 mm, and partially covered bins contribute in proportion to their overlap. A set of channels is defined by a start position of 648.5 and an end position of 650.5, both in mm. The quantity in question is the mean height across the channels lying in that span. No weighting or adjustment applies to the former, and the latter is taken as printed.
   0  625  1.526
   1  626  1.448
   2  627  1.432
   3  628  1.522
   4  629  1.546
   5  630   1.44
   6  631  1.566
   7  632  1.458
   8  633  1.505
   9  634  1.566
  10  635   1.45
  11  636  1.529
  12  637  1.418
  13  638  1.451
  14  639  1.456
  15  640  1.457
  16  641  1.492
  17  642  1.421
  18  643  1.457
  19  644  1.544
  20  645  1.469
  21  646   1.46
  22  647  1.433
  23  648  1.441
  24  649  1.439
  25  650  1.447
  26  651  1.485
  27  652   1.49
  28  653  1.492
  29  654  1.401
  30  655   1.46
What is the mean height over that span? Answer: 1.44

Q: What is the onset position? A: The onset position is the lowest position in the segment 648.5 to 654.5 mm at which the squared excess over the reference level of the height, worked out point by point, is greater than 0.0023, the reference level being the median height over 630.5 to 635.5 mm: 649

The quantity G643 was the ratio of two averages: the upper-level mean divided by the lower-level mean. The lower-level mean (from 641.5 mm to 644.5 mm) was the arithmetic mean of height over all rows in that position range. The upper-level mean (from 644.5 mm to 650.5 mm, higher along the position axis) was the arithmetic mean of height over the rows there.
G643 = 0.982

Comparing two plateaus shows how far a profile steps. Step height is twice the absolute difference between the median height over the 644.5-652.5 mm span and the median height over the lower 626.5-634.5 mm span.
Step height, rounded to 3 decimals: 0.120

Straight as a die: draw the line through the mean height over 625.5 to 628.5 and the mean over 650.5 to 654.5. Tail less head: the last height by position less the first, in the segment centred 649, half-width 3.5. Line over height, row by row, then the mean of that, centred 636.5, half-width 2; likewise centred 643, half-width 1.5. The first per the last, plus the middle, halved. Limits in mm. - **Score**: 0.517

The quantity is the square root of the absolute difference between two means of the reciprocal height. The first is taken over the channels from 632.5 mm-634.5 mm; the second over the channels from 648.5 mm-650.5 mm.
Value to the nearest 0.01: 0.20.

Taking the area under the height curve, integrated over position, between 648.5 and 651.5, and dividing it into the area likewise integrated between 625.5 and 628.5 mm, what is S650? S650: 1.0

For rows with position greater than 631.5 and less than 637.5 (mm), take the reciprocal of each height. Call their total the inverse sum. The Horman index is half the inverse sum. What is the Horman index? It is 2.02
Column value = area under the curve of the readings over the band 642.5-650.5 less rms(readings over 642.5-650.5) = 10.23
